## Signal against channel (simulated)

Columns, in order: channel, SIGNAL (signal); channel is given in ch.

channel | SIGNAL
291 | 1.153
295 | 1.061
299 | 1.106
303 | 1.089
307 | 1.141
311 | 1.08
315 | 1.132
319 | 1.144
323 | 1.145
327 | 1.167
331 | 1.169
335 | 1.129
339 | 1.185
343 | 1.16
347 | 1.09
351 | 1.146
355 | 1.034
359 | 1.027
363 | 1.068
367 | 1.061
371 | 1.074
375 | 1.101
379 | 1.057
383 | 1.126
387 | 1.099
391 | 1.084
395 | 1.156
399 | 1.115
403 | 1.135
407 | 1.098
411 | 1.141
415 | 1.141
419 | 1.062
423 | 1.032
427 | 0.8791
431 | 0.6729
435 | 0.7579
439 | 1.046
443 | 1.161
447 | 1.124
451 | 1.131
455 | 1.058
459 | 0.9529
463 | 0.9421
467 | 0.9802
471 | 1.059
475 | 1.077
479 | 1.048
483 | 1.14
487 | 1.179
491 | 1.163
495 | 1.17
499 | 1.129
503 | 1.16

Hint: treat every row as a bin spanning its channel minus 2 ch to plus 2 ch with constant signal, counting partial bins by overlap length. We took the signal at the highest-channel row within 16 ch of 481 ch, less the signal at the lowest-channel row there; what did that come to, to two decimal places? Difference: 0.19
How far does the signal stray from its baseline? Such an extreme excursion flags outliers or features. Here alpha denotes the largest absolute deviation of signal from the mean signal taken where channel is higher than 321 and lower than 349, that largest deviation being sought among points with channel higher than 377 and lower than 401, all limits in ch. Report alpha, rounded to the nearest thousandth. 0.092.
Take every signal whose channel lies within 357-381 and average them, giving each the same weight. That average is 1.06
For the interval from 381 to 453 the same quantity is 1.05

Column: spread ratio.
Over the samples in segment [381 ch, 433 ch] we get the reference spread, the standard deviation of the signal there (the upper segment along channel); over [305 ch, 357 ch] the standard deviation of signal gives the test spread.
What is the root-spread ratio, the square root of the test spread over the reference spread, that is 0.55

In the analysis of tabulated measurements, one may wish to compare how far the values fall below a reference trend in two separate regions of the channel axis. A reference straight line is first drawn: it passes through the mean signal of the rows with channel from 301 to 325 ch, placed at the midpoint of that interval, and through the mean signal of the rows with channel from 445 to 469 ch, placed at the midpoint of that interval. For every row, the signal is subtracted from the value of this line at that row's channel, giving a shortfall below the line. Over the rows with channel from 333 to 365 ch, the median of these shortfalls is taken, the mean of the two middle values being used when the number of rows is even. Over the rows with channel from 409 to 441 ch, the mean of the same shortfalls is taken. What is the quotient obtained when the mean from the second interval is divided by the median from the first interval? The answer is -16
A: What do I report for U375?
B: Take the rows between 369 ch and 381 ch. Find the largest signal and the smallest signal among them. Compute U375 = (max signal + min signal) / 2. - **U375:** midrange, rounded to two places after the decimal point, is 1.08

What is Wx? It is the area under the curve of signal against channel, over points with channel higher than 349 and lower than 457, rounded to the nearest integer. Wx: 114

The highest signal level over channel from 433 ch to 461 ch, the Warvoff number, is 1.161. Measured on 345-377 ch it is 1.146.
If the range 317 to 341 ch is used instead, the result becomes 1.185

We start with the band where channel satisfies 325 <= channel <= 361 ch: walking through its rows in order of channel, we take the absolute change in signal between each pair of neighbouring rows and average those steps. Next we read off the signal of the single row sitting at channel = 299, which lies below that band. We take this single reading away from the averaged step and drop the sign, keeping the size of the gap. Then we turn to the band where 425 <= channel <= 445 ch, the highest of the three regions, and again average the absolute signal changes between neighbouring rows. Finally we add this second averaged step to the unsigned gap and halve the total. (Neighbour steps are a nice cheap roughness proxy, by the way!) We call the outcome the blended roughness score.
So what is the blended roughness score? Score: 0.62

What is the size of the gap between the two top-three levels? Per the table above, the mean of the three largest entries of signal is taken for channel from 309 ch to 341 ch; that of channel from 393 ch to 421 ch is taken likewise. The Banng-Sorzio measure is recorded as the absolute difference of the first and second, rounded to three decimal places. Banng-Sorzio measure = 0.028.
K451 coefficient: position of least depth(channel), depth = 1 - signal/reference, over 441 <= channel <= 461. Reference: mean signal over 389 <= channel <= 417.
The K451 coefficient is 443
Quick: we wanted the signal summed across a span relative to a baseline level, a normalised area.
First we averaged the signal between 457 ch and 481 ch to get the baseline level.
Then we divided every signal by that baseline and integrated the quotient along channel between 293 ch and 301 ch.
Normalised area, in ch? 8.58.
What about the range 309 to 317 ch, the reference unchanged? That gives 8.76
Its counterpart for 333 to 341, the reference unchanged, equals 9.17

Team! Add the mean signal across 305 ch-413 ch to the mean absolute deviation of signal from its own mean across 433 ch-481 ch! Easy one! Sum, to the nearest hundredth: 1.19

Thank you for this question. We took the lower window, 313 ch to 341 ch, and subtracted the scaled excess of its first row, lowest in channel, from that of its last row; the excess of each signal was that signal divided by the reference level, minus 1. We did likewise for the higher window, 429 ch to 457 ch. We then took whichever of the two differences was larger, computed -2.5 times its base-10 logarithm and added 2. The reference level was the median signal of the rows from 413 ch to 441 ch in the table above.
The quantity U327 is 3.1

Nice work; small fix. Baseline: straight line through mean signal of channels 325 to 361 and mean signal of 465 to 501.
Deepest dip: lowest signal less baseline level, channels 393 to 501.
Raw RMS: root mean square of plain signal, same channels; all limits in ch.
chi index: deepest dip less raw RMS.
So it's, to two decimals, -1.50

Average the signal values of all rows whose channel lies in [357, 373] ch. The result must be 1.06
